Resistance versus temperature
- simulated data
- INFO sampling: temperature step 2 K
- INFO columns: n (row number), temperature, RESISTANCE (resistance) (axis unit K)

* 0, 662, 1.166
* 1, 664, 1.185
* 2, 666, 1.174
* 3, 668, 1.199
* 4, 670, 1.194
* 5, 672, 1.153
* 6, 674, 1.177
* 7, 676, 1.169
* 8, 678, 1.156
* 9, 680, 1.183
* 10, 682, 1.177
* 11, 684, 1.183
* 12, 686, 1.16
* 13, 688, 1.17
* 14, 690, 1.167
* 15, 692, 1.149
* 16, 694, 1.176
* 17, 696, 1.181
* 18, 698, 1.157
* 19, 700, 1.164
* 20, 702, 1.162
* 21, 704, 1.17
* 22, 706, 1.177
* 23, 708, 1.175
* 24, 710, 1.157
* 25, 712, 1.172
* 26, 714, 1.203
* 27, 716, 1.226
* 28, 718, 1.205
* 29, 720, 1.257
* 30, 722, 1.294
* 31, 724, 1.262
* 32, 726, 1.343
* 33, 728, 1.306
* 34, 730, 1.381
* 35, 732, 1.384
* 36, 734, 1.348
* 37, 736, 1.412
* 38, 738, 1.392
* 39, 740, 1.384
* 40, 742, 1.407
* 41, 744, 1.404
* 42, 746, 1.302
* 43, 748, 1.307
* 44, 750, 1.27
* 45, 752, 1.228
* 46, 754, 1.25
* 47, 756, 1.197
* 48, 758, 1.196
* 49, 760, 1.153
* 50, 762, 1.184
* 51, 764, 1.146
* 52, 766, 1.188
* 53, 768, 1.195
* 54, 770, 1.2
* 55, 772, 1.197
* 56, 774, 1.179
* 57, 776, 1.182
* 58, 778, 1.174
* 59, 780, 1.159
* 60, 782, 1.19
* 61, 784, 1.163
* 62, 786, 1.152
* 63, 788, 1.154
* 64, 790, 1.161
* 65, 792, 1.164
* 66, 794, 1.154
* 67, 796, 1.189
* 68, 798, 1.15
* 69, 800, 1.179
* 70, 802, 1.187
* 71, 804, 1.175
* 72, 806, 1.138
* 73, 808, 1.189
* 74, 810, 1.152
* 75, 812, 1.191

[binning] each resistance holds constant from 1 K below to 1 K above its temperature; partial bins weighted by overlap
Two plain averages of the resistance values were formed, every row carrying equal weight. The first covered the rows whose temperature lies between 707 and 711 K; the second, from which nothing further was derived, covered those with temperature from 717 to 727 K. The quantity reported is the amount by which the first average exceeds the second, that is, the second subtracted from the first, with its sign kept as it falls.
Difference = -0.11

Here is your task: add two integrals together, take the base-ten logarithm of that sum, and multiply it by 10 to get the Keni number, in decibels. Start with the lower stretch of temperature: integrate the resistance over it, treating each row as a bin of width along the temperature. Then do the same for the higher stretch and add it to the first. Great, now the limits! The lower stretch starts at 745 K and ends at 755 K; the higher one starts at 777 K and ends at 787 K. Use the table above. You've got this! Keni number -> 13.9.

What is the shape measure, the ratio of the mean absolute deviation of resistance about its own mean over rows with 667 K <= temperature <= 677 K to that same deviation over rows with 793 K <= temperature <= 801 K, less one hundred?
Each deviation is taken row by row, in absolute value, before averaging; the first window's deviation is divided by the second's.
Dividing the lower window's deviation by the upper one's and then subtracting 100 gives -99.1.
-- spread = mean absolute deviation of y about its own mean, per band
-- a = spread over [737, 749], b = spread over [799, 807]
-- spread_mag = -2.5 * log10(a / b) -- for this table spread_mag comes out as -1.03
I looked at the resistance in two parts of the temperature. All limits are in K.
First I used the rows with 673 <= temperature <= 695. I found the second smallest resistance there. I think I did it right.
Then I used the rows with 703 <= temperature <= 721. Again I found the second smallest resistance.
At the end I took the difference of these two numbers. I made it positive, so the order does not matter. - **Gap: 0.014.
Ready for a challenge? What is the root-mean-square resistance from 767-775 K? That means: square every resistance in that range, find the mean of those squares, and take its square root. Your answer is 1.19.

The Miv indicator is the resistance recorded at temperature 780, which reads 1.159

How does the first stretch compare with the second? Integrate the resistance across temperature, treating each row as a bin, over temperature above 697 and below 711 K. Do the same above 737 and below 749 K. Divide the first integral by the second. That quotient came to 1.0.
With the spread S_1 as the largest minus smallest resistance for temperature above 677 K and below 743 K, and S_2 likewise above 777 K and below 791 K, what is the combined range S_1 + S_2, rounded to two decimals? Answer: 0.30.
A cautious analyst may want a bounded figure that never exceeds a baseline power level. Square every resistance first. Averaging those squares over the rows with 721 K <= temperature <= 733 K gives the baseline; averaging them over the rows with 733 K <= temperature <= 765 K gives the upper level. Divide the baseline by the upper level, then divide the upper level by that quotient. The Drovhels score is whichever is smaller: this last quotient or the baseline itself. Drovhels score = 1.57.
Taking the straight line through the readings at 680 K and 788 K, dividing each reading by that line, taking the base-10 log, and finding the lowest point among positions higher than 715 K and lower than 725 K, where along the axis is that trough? 718 K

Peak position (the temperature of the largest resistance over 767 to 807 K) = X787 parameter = 770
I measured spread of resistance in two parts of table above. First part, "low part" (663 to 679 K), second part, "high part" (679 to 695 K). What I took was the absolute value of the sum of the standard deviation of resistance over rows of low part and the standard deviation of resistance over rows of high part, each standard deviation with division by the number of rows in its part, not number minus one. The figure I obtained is 0.03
